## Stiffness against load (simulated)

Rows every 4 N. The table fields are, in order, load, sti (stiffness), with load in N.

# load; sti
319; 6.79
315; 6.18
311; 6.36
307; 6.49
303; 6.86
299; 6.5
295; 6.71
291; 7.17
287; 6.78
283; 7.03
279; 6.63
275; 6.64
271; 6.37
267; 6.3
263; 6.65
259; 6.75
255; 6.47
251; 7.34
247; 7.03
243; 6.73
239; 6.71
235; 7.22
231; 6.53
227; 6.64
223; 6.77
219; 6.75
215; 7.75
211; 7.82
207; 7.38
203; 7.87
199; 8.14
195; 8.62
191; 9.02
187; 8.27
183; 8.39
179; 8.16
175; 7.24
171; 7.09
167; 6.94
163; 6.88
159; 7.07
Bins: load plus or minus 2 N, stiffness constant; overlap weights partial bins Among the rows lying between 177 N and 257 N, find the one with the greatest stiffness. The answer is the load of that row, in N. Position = 191 N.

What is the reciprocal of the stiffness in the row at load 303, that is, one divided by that 0.146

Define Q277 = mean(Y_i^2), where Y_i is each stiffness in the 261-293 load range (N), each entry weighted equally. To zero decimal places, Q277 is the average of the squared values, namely 45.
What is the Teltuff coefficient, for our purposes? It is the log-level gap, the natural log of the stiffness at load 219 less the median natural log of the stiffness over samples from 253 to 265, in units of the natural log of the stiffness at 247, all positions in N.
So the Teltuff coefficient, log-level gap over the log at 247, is 0.01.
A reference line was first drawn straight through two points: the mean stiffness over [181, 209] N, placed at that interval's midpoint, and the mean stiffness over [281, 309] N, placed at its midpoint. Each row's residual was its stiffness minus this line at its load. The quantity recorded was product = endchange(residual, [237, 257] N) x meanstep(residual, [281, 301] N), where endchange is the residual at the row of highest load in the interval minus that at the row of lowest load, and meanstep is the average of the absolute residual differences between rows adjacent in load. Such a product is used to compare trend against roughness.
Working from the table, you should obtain 0.00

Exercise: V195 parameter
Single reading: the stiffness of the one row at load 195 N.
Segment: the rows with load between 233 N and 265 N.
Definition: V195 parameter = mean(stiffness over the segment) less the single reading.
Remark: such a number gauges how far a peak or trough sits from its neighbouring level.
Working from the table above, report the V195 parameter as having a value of -1.8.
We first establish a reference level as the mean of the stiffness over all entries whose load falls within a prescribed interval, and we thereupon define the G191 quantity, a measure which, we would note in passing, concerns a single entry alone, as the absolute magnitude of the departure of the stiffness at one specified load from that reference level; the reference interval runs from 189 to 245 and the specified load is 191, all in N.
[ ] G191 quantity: 1.6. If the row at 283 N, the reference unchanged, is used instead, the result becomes 0.4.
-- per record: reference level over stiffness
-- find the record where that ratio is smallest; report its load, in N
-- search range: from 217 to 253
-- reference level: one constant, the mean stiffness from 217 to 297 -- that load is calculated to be 251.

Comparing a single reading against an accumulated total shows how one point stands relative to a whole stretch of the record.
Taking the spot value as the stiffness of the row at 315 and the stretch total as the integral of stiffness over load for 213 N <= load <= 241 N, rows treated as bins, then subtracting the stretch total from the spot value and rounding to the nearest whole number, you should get -187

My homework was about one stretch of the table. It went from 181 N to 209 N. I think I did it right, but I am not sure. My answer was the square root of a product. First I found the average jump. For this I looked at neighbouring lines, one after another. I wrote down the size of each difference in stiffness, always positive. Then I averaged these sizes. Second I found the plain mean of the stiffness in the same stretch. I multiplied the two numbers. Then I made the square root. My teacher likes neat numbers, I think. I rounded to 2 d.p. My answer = 1.86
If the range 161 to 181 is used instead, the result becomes 1.52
